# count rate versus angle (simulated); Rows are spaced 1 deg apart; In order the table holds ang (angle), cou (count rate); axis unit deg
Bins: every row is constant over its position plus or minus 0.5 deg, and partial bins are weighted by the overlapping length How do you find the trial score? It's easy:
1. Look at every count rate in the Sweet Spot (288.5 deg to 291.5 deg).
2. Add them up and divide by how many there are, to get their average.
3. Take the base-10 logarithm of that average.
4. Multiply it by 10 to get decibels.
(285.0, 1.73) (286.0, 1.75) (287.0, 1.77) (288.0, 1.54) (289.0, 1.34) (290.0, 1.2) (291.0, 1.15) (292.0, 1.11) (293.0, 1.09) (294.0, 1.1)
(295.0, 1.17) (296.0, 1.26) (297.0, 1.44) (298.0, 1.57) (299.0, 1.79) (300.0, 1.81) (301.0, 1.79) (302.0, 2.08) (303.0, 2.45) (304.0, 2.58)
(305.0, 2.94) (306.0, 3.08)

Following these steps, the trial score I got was 0.9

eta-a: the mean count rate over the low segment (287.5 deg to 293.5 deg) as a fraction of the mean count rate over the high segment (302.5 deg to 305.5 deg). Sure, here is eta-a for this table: 0.47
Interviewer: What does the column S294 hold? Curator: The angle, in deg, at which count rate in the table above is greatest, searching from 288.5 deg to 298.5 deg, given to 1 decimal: 298.0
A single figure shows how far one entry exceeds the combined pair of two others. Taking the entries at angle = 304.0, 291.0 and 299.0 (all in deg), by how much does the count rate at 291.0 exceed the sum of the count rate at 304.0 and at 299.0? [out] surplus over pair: -3.2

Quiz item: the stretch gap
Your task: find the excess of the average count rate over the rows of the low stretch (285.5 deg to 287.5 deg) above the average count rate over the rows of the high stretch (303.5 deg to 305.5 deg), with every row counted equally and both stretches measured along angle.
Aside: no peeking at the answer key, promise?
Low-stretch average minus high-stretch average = -1.0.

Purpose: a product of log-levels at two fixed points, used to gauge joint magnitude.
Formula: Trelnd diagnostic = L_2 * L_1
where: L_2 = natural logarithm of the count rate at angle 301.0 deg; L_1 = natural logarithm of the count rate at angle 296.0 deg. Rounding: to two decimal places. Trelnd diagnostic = 0.13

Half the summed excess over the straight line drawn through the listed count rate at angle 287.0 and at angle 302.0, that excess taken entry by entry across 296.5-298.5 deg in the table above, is -0.5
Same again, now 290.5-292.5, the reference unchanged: -0.7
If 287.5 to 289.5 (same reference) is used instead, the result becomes -0.4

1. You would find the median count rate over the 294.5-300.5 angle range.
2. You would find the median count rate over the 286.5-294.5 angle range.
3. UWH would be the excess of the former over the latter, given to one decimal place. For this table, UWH 0.3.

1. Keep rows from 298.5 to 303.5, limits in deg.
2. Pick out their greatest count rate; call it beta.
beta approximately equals 2.45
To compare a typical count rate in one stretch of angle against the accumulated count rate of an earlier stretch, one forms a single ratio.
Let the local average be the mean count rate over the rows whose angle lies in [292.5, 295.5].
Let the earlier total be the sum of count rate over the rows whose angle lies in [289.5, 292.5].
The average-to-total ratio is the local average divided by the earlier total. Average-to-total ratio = 0.32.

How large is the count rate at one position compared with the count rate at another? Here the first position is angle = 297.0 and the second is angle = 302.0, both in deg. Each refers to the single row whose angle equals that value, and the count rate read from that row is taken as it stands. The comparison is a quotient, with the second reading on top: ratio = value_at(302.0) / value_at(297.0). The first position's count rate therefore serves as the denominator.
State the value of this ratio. 1.4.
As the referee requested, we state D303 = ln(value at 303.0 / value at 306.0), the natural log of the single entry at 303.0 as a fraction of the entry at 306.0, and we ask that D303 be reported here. -0.23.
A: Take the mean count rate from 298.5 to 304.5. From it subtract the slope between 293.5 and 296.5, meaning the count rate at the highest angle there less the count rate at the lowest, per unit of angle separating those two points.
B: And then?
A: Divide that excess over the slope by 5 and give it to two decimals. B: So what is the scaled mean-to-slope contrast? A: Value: 0.40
